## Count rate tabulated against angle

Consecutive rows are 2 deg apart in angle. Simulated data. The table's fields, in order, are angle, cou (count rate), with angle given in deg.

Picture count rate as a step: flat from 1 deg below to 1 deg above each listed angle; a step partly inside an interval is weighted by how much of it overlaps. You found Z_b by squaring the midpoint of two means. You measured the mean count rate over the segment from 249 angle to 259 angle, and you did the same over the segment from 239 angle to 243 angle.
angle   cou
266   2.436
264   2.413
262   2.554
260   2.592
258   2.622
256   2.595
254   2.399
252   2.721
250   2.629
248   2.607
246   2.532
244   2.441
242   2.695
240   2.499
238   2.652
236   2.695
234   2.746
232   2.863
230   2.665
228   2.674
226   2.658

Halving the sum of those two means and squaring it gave 6.73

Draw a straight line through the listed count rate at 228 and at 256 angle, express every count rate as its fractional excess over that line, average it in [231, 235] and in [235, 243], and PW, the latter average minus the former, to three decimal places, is -0.057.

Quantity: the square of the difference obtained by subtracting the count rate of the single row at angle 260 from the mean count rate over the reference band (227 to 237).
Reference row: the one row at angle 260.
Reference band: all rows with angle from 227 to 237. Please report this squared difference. 0.019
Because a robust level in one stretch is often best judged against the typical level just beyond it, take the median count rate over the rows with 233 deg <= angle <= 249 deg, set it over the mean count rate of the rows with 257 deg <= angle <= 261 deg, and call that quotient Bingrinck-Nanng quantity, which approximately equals 1.01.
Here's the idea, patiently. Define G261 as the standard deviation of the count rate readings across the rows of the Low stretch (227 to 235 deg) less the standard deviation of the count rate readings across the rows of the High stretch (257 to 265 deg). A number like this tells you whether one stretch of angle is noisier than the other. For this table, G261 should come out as -0.001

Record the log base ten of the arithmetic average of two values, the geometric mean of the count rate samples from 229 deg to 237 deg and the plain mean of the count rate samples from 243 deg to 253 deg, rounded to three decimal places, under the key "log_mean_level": 0.425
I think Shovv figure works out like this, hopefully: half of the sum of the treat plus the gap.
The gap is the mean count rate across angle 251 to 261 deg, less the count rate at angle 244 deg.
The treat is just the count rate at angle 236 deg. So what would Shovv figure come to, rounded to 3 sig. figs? 1.42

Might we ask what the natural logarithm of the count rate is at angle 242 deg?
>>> 0.991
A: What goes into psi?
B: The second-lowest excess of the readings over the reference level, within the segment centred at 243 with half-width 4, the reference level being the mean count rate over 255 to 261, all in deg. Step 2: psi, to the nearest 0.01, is -0.10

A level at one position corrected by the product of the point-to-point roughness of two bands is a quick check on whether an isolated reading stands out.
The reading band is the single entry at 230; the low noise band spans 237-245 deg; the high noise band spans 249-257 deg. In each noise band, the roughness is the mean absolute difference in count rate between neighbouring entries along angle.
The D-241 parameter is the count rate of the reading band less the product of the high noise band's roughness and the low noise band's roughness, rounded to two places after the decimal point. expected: 2.62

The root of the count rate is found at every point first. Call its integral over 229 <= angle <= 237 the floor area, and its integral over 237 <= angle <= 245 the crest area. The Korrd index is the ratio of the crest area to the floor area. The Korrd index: 0.97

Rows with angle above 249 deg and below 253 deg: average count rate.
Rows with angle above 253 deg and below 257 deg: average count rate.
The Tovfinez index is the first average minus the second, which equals 0.18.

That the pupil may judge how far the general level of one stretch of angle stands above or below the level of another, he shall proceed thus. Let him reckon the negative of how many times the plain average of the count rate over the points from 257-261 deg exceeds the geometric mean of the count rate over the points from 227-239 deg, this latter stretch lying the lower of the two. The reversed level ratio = -0.96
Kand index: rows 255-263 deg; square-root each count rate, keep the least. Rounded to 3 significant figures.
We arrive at 1.60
